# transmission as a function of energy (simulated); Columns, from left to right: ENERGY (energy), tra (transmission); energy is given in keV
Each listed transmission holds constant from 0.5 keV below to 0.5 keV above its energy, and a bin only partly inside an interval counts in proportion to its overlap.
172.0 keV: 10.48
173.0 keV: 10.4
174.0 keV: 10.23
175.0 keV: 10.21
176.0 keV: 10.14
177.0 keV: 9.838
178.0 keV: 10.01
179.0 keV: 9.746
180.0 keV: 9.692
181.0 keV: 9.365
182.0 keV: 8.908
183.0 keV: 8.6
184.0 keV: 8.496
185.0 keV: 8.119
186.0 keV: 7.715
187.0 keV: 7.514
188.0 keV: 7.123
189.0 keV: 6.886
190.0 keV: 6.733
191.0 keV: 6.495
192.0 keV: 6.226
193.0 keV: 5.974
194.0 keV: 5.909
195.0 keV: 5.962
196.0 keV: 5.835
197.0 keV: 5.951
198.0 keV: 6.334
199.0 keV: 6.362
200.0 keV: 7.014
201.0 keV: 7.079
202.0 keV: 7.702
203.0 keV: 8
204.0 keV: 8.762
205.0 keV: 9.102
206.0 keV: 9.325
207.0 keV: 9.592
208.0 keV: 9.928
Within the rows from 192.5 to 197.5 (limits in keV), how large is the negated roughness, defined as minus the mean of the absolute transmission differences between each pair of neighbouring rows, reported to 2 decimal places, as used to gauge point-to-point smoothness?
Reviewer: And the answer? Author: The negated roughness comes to -0.09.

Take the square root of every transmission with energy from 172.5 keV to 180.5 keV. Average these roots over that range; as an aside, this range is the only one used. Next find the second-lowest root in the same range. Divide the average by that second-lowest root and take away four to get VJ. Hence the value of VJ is -2.99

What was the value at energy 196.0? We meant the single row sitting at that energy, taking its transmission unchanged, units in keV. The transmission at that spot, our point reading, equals 5.835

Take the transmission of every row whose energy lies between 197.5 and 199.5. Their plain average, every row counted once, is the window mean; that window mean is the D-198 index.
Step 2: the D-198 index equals 6.3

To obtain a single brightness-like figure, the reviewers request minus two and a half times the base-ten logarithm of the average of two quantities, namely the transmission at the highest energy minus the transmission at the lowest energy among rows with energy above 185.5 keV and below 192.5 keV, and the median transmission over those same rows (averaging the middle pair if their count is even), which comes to -1.1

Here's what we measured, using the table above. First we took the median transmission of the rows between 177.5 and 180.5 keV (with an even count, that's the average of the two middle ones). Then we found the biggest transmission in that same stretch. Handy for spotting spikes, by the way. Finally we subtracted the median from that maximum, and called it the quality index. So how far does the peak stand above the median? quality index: 0.26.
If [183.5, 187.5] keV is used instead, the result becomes 0.58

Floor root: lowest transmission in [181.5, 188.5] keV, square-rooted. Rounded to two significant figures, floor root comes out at 2.7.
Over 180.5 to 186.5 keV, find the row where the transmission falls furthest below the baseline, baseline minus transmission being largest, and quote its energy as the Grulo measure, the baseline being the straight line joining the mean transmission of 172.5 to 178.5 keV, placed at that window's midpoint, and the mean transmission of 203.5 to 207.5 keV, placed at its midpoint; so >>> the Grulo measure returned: 186.0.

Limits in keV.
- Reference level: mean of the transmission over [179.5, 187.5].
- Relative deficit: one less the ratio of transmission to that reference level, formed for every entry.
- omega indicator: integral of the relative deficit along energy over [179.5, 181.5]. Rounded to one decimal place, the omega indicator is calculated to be -0.2 keV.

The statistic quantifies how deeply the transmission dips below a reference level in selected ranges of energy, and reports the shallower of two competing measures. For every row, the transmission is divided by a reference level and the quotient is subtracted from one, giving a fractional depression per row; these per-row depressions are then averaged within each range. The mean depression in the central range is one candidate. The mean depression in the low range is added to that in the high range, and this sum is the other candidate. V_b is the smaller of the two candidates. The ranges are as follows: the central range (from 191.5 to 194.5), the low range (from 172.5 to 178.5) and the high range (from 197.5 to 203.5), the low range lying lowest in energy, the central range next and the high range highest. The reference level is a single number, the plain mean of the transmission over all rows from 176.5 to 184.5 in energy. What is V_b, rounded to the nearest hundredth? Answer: 0.15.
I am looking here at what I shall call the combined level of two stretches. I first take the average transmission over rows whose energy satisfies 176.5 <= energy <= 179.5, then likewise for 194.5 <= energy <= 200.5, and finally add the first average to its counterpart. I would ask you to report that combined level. 16.1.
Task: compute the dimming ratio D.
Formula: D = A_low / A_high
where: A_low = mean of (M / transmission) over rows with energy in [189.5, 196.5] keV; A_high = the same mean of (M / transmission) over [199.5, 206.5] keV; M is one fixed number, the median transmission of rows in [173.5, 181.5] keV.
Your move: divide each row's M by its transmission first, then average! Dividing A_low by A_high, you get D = 1.31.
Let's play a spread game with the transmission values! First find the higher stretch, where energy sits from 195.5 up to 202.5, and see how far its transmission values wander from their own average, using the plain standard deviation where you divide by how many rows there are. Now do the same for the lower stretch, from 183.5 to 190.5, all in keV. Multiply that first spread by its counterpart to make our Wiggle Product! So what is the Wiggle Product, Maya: 0.38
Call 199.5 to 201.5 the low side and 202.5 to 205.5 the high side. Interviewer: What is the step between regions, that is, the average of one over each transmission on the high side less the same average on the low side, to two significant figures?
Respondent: -0.026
